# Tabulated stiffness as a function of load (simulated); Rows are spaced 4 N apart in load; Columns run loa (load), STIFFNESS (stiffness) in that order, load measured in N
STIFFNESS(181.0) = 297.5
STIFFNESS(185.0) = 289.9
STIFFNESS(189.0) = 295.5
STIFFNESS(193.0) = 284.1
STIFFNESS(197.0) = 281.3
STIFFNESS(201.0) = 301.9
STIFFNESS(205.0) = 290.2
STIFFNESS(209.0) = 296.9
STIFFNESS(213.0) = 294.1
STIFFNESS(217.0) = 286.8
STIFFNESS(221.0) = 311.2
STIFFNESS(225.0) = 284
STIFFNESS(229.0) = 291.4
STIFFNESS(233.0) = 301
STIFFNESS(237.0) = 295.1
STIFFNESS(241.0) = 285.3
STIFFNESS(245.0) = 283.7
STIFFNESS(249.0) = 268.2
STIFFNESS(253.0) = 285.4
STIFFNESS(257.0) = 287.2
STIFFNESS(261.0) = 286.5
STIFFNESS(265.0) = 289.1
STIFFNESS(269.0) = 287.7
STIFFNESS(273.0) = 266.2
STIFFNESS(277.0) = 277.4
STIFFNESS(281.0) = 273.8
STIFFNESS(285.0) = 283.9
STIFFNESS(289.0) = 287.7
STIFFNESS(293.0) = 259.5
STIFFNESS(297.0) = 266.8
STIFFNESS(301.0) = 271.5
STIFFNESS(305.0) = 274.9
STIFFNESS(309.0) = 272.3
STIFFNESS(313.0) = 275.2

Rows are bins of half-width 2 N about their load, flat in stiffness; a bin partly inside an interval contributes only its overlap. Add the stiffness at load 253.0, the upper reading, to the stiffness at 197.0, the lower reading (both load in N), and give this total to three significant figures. 567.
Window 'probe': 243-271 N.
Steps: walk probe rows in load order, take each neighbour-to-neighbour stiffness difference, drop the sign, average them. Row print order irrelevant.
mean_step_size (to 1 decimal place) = 6.5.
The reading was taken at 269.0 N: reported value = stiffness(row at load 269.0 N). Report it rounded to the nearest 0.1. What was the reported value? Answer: 287.7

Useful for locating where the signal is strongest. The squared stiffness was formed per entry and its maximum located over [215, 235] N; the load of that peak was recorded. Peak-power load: 221.0 N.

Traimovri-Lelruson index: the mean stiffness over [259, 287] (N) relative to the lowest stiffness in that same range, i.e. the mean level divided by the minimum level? 1.05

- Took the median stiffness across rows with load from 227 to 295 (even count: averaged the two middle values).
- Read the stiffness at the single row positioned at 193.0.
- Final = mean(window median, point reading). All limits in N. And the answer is 285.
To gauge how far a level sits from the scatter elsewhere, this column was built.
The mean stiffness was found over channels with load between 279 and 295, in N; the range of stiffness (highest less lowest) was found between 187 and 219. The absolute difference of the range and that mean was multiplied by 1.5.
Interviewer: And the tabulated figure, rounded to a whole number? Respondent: 383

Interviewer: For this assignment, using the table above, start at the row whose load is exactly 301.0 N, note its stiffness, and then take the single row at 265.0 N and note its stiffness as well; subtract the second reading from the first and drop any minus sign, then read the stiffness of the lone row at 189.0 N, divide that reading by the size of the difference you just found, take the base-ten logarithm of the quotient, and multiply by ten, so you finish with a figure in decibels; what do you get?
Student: 12.3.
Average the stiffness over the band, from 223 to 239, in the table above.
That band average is 293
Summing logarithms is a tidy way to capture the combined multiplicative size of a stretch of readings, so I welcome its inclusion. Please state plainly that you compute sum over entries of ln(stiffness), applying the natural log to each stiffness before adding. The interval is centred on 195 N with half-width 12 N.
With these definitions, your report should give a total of 34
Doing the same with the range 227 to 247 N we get 28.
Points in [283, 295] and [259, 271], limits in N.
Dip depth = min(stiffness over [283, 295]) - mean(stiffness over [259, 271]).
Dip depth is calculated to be -28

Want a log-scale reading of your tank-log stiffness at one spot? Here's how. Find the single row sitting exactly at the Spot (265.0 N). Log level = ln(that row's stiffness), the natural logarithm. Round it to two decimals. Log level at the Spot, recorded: 5.67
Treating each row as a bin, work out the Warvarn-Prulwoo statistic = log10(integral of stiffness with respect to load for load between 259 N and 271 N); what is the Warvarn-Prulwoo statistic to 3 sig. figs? 3.54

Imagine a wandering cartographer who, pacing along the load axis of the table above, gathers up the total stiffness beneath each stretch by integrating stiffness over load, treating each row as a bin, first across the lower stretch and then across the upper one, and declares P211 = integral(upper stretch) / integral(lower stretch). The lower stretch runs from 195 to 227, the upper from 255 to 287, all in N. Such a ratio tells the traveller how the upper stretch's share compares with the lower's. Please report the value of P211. 0.960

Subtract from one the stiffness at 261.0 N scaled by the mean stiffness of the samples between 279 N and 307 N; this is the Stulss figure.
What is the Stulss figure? -0.046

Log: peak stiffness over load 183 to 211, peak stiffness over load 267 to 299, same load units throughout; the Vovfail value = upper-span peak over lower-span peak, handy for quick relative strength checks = 0.953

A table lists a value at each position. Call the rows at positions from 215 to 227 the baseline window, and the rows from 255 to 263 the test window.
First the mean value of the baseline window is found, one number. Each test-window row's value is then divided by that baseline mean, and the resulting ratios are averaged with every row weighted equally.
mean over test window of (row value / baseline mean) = 0.98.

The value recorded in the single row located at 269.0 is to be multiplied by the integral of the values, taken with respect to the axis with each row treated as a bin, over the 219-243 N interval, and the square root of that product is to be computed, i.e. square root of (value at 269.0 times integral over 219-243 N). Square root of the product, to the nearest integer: 1426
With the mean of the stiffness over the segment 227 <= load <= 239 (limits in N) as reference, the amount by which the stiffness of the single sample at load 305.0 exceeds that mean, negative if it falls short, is -21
